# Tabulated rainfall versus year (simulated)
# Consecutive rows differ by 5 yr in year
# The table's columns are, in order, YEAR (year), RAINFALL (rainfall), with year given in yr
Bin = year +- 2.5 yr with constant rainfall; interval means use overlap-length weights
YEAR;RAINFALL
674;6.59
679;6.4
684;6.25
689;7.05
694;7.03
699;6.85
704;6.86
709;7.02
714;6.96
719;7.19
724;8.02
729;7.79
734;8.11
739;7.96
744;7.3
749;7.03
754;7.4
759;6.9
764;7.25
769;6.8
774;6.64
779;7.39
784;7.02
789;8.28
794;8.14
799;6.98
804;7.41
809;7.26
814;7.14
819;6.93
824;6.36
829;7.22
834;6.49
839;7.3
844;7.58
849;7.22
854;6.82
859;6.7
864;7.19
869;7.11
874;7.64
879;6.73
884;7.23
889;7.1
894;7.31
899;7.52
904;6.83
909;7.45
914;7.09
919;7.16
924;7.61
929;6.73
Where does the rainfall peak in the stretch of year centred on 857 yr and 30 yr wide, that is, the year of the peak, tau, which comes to 844 yr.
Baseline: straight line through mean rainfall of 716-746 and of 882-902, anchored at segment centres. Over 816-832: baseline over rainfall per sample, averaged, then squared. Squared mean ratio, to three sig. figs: 1.20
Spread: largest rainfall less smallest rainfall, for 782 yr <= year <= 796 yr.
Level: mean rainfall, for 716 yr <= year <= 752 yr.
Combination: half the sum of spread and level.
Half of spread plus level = 4.4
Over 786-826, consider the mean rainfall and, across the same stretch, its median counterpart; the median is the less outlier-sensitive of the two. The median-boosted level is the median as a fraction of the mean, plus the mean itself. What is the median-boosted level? 8.30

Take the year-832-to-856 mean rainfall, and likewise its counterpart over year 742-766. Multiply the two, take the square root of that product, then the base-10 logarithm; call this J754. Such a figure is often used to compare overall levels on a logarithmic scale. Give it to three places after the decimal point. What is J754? 0.853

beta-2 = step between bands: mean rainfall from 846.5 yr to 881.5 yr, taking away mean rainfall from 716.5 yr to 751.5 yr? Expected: -0.57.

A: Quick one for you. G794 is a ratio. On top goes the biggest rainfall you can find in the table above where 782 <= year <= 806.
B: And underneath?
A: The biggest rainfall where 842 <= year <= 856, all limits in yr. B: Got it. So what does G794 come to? 1.09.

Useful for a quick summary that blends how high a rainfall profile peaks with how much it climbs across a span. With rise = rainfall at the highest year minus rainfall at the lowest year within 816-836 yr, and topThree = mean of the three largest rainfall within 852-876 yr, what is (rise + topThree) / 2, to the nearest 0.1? 3.4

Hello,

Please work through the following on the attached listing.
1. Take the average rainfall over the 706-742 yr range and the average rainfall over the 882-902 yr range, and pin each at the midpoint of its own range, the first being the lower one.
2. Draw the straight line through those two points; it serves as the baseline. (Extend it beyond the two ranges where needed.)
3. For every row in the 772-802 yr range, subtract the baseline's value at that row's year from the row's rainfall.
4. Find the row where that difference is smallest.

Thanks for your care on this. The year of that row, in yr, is 774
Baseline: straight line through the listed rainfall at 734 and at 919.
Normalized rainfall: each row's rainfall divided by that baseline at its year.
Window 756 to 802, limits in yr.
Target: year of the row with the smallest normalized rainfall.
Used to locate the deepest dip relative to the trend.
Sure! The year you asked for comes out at 774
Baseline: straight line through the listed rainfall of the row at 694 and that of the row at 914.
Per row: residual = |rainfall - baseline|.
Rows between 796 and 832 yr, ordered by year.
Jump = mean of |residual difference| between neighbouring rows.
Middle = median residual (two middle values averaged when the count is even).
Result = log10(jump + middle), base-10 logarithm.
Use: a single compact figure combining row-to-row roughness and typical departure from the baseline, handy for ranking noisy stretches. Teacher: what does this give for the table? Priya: -0.36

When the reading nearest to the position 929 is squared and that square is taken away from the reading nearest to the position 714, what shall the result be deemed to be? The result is -38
